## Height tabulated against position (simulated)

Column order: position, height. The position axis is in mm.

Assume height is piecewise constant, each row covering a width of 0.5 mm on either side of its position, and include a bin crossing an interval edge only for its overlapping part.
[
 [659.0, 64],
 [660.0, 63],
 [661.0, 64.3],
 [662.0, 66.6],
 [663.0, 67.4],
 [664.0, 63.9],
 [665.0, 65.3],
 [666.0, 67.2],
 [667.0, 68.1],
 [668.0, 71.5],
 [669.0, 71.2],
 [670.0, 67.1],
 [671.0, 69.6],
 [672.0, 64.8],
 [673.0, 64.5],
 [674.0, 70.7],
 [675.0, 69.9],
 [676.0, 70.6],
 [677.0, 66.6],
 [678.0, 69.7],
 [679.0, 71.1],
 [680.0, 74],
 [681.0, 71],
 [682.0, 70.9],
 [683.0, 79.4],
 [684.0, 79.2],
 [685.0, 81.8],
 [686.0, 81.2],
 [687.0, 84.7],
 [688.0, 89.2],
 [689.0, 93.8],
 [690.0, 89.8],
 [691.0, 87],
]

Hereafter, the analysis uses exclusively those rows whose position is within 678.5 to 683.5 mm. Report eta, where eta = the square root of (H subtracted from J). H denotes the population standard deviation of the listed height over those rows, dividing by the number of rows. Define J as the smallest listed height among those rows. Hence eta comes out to 8.22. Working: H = 3.3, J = 70.9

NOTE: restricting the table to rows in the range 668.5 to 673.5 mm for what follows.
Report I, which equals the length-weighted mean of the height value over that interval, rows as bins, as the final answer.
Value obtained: 67.4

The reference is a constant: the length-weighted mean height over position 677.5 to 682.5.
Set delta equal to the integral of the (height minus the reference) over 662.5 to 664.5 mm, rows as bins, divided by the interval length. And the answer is -6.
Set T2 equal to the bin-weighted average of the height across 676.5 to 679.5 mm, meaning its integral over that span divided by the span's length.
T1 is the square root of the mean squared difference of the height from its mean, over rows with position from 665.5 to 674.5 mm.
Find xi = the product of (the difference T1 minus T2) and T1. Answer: -165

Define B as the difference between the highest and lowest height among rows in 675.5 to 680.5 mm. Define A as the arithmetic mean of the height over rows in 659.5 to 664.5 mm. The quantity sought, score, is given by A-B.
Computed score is 58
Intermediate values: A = 65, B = 7.4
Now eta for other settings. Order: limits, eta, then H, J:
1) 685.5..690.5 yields 8.77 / 4.4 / 81.2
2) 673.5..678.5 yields 8.07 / 1.5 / 66.6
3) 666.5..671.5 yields 8.09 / 1.7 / 67.1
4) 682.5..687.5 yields 8.79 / 2.0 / 79.2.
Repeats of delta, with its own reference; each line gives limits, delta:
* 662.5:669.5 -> -4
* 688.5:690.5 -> 20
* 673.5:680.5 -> -1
